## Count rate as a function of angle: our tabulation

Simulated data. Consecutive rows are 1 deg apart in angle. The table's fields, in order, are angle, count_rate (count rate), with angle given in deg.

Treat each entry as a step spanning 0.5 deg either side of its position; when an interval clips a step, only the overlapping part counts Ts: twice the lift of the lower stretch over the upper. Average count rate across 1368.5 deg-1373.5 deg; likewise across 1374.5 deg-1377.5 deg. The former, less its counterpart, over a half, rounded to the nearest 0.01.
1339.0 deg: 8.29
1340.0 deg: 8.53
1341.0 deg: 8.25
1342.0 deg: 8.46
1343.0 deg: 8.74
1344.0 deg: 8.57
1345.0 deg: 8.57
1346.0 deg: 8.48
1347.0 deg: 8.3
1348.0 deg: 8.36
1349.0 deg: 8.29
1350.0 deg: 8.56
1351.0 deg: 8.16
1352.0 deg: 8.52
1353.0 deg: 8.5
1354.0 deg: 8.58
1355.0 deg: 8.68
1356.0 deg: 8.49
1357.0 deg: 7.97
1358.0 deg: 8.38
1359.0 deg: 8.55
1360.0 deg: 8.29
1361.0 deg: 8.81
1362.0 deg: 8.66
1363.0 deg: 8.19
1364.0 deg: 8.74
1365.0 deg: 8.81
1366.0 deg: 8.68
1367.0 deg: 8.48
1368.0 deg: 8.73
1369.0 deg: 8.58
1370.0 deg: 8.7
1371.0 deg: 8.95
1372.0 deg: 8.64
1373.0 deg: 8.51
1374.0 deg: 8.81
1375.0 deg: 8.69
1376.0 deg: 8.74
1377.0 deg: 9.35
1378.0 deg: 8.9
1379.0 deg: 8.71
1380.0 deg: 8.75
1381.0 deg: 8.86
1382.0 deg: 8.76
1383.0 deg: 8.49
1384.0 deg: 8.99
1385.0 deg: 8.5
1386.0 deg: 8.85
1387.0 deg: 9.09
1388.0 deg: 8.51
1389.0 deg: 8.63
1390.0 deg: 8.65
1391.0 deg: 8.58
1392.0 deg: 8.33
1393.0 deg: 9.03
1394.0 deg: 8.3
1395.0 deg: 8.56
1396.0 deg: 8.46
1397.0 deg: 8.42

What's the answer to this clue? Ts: -0.50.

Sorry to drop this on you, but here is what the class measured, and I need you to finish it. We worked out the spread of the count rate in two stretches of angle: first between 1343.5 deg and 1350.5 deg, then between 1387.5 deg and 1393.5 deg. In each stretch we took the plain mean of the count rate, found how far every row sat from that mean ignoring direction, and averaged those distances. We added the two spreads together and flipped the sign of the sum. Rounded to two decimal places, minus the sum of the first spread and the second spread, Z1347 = -0.26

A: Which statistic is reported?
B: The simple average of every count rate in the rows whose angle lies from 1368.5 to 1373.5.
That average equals 8.68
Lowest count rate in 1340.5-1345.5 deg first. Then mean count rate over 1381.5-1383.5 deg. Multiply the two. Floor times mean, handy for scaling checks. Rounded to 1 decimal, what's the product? 71.2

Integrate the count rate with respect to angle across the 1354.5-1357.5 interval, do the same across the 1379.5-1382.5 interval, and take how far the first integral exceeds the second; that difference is -1.2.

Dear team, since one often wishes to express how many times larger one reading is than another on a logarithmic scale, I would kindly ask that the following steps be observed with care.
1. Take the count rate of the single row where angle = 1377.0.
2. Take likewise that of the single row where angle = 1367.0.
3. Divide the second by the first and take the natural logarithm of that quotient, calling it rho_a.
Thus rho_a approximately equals -0.10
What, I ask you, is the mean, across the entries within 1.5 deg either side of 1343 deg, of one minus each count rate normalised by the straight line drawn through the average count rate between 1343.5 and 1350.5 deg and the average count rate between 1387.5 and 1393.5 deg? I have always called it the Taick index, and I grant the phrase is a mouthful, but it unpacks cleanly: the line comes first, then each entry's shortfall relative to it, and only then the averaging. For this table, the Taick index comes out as -0.019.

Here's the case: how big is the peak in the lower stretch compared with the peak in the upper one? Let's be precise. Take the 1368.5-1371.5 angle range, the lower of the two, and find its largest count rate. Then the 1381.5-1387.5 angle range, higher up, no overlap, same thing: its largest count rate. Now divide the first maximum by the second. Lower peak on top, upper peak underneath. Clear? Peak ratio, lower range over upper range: 0.985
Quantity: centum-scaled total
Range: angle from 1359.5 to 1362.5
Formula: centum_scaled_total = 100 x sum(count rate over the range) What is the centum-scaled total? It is 2576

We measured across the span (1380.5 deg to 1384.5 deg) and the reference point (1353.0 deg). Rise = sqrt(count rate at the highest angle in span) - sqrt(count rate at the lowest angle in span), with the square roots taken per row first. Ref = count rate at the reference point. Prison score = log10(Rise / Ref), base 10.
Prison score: -2.59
